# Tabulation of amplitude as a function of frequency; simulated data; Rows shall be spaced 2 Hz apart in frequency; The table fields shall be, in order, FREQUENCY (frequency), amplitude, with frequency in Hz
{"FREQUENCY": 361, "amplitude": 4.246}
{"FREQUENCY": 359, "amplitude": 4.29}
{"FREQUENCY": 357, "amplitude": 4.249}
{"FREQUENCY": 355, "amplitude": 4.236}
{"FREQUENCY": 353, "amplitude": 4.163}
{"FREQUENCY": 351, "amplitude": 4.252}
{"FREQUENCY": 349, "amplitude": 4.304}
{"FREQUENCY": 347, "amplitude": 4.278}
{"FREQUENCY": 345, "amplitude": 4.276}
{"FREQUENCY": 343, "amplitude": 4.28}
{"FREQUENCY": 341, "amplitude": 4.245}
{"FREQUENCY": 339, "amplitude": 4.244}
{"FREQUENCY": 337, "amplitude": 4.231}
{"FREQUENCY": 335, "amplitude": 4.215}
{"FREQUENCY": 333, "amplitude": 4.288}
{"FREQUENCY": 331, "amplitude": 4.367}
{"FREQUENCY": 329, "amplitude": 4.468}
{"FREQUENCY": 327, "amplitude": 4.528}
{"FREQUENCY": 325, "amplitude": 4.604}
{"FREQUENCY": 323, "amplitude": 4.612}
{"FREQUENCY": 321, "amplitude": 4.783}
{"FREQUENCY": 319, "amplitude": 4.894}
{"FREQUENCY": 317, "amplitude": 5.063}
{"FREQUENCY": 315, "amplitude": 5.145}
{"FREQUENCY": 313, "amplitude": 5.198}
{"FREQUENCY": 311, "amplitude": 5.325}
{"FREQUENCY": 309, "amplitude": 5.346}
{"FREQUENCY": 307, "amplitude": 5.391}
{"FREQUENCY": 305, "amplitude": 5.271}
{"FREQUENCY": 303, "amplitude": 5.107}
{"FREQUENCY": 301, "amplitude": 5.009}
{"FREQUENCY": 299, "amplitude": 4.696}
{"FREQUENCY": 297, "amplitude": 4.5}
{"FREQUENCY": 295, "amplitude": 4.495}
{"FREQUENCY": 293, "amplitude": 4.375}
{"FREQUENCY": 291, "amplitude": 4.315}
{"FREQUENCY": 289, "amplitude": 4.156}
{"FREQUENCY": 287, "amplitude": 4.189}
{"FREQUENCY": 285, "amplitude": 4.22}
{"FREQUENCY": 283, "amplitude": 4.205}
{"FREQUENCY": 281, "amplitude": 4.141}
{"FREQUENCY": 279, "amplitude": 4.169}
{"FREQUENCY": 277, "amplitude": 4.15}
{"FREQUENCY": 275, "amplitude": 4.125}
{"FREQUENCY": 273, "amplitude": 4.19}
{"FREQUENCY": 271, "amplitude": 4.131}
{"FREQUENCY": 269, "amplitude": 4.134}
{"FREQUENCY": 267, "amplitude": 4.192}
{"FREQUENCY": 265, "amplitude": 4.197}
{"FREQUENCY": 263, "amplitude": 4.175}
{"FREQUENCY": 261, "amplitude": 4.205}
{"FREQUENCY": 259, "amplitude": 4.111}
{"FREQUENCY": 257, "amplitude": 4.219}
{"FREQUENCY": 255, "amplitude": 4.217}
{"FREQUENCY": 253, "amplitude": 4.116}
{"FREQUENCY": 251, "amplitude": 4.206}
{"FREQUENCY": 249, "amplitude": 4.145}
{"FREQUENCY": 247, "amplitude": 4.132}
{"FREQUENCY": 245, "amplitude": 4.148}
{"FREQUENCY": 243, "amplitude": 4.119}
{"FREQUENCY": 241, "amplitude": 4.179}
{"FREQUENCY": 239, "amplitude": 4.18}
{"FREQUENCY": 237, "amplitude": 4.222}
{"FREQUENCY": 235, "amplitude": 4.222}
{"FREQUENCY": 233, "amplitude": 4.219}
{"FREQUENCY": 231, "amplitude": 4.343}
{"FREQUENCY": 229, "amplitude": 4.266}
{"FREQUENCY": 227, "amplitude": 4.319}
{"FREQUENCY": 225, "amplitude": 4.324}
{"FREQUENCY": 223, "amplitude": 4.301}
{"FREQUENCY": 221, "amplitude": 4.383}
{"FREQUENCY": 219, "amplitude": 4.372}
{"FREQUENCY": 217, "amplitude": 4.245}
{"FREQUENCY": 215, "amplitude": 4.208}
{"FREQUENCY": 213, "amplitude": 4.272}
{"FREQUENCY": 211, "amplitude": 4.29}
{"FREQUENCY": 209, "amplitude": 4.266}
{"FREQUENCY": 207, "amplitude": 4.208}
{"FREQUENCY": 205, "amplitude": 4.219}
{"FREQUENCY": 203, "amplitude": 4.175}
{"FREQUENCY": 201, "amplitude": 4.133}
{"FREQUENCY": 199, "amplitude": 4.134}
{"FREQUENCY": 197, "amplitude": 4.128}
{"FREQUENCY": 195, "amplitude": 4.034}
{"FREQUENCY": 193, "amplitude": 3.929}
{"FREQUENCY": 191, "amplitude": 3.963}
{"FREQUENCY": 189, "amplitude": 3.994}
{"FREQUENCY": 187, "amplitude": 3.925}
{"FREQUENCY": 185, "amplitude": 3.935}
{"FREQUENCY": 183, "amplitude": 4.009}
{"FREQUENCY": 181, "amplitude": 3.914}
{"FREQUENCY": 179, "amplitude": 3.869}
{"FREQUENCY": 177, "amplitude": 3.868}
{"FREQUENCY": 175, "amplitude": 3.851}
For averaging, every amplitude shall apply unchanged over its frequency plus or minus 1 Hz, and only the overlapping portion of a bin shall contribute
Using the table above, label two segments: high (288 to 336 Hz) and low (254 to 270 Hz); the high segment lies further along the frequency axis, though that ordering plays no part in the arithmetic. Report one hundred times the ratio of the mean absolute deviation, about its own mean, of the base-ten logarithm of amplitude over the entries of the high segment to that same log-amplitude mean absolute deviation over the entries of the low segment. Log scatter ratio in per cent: 990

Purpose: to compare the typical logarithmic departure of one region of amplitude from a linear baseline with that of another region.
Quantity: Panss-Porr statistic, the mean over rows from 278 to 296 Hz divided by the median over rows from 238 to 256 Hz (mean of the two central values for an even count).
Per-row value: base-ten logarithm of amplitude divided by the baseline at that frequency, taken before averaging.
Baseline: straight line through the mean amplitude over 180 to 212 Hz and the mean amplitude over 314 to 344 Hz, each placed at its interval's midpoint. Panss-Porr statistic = 1.4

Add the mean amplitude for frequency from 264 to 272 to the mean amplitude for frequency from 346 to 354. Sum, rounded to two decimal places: 8.41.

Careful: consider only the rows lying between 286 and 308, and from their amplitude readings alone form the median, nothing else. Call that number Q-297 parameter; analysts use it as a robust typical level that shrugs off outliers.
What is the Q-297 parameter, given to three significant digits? 4.50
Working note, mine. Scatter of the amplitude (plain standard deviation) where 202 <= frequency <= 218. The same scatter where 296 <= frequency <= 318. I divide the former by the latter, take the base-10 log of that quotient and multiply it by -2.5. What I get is 2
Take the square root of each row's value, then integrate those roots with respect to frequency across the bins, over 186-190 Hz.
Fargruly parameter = 7.96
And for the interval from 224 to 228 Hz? 8.32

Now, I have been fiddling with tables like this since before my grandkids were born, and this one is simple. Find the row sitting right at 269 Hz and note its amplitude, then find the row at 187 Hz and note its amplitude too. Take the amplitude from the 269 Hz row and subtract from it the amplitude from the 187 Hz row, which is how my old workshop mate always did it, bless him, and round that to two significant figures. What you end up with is 0.21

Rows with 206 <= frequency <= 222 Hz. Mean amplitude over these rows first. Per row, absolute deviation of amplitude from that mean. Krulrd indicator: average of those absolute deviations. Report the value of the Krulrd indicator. 0.05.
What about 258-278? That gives 0.03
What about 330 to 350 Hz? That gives 0.03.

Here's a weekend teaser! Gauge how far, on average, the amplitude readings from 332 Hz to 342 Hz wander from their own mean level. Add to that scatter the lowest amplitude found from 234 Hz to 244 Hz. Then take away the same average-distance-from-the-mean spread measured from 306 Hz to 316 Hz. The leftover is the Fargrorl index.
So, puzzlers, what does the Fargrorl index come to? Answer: 4.05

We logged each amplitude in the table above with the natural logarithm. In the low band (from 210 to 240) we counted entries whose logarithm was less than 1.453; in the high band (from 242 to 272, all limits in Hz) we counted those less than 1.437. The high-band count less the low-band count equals 5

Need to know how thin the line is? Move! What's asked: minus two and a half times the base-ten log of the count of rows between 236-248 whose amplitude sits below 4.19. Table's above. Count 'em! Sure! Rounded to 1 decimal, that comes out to -1.7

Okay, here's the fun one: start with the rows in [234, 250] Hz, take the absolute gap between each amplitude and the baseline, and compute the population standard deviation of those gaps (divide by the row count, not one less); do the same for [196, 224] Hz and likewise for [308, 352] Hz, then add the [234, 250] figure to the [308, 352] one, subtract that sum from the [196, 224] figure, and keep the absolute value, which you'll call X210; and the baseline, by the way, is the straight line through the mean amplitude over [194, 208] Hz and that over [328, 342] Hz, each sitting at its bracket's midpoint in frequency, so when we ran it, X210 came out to 0.3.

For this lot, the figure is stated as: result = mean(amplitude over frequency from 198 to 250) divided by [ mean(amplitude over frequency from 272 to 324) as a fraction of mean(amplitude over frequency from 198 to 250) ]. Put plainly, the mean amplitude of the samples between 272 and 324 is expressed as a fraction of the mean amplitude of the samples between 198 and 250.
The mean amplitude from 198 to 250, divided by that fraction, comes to 3.8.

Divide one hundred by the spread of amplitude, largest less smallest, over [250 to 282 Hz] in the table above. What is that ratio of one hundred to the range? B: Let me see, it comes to 926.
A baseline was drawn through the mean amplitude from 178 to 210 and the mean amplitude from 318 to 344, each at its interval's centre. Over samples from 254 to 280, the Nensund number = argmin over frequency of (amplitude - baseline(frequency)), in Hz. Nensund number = 275 Hz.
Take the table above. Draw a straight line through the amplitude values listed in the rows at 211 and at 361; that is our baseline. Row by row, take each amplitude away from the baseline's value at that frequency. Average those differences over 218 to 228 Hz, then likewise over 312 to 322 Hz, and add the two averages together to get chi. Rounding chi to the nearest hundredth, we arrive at -0.81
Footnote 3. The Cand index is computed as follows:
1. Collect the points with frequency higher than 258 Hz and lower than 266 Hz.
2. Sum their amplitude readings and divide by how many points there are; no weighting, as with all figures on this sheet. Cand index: 4.17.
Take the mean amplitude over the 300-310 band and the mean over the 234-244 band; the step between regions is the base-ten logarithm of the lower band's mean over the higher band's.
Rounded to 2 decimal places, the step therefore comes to -0.10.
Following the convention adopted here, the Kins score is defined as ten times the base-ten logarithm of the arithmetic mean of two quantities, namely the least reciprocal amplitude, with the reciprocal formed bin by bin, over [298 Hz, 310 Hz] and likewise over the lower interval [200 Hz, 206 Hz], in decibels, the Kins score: -6.75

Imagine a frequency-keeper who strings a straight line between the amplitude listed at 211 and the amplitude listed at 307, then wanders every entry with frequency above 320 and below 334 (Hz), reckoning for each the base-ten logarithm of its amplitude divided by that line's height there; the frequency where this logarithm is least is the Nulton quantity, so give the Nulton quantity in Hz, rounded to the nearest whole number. 333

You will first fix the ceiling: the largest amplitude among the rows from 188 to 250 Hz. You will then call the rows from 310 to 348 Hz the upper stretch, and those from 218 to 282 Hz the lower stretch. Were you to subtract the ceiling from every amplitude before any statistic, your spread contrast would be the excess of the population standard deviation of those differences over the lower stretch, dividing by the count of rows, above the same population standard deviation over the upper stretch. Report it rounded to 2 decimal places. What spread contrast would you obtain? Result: -0.29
